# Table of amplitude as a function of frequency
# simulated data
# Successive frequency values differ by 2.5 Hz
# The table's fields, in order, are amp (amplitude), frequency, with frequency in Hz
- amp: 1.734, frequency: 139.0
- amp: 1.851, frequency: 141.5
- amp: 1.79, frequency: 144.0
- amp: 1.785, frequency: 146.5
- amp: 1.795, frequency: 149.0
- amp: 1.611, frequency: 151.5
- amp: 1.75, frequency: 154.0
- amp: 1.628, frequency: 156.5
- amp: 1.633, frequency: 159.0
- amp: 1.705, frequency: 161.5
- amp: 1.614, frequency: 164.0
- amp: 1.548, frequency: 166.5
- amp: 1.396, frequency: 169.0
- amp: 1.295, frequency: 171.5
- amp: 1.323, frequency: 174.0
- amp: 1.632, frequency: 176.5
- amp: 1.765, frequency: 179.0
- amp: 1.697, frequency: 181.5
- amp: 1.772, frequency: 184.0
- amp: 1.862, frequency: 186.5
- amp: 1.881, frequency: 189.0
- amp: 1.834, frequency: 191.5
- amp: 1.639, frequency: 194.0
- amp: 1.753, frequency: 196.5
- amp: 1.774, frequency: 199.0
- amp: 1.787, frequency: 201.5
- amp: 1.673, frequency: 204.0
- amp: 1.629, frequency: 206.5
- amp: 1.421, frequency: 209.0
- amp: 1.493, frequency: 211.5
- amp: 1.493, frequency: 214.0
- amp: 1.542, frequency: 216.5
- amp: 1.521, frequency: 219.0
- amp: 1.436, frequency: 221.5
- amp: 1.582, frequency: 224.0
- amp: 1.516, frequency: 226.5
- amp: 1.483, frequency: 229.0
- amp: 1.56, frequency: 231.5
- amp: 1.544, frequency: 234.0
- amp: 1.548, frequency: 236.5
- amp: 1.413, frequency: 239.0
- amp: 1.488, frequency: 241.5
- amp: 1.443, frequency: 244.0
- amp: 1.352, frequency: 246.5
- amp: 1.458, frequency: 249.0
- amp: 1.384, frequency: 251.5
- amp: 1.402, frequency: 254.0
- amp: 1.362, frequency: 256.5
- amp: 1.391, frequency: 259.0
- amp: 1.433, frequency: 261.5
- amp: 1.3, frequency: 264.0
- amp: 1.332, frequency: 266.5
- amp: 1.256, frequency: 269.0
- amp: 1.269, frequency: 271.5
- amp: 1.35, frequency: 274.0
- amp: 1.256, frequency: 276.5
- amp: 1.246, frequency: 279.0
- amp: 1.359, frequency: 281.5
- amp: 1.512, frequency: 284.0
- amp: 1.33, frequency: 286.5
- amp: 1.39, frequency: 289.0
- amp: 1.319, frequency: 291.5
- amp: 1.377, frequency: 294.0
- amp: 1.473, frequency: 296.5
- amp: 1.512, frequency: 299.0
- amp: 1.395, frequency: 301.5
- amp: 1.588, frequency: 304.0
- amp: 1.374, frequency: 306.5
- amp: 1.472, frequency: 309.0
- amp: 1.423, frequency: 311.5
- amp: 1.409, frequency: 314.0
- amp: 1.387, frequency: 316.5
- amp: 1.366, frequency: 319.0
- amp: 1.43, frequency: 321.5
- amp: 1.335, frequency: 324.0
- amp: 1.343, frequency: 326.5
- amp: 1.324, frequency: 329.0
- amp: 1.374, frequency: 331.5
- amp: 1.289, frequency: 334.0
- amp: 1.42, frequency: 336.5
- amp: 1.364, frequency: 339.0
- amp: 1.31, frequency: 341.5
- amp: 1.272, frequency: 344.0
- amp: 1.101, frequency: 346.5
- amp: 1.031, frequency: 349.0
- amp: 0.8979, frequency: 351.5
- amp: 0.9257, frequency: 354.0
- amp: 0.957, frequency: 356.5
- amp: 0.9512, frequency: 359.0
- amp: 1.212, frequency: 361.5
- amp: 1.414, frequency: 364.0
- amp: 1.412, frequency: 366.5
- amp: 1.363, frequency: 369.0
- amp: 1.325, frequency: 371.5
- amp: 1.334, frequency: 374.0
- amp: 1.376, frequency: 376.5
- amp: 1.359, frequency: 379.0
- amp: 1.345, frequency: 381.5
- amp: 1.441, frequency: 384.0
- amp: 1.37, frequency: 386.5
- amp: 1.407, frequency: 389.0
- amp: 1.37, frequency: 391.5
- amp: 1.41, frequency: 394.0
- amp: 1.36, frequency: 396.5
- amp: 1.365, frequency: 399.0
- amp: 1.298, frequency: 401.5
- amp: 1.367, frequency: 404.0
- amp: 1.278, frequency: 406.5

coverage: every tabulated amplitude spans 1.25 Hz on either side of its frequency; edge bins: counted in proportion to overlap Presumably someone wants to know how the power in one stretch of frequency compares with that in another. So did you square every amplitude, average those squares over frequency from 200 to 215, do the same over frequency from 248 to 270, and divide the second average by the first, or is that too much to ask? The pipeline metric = 0.74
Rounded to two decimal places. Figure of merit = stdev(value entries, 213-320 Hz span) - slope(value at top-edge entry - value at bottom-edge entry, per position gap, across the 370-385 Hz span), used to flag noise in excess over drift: 0.08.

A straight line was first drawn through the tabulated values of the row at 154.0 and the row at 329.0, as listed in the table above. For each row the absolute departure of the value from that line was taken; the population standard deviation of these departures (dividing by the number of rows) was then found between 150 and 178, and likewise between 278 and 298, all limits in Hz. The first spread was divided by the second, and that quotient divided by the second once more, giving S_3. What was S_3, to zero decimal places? 55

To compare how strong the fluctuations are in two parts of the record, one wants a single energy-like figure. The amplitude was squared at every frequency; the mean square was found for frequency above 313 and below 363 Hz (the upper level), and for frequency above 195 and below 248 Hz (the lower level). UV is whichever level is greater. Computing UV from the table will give 2.4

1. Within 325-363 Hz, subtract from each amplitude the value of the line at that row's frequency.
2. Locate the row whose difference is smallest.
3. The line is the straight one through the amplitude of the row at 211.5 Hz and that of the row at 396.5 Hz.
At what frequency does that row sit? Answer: 351.5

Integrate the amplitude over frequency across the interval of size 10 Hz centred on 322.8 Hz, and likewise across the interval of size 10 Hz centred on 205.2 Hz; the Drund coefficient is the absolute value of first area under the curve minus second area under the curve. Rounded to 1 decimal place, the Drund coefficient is 2.6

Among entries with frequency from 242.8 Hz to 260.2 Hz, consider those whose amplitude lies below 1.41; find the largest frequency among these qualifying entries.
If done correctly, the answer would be 259.0 Hz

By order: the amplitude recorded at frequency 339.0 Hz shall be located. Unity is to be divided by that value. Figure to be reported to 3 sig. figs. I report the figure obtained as 0.733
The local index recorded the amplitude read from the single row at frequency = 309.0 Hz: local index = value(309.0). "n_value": 1.472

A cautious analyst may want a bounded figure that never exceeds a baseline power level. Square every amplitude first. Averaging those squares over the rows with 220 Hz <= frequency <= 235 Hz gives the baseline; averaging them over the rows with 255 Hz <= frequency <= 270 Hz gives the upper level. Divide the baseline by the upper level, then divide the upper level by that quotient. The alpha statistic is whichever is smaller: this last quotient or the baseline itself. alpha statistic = 1.4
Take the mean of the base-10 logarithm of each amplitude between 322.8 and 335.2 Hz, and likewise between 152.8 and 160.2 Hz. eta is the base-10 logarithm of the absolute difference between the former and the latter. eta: -1.01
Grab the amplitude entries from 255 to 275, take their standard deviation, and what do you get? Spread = 0.06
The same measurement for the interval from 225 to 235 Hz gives 0.03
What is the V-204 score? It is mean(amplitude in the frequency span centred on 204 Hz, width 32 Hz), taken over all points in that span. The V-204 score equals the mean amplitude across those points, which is 1.65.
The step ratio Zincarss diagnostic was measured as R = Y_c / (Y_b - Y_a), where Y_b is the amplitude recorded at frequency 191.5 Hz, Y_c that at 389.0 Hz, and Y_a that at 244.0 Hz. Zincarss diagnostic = 4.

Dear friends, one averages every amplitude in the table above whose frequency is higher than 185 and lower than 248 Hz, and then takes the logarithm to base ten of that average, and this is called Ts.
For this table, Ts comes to 0.20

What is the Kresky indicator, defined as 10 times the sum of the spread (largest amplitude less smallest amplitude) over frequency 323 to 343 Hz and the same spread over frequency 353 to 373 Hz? 6.2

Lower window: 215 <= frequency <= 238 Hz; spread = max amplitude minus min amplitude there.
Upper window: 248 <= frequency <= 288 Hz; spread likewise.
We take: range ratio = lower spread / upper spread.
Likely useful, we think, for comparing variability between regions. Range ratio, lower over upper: 0.5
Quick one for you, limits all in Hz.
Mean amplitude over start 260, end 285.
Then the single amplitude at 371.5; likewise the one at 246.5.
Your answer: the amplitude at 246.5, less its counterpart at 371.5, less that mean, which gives -1.30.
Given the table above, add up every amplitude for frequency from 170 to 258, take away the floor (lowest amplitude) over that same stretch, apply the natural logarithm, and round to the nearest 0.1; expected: 4.0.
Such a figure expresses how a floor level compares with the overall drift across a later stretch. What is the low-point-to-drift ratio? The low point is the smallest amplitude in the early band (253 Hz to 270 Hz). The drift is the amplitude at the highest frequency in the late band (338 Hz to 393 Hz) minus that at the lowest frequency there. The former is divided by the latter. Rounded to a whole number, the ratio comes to 209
